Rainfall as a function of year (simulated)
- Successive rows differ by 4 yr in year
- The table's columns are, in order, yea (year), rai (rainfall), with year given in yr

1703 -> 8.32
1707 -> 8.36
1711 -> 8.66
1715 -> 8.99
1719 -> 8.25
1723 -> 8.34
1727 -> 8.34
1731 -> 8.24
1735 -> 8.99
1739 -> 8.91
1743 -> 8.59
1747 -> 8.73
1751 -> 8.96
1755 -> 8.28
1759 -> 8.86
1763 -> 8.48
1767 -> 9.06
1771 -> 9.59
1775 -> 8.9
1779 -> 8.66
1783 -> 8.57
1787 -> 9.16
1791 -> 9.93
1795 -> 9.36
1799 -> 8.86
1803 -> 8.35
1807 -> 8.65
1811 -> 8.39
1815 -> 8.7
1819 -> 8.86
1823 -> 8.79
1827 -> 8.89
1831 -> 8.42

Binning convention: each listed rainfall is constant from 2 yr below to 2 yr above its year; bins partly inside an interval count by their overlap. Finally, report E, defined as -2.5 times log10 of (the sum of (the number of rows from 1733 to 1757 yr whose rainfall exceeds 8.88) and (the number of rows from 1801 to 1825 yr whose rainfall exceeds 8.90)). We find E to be -1.2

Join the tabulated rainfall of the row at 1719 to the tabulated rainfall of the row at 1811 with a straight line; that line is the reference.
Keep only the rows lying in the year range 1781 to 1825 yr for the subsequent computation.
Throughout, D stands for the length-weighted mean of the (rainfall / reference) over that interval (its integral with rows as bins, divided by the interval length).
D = 1.059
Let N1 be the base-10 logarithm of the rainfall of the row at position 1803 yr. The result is 0.922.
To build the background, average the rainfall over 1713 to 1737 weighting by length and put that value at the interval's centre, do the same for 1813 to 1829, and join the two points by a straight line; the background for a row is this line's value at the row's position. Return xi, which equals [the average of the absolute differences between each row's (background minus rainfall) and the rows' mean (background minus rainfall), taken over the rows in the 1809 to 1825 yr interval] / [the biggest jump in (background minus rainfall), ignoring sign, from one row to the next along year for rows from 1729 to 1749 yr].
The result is 0.19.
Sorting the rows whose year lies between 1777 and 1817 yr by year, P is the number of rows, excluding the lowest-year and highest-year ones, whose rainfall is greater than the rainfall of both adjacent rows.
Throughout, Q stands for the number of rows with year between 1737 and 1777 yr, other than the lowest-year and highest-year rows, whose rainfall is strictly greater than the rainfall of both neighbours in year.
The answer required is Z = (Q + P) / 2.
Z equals 2.5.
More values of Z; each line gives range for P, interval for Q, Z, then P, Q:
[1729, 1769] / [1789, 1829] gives 2.5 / 3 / 2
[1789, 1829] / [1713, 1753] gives 1.5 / 2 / 1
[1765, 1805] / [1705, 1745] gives 2.0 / 2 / 2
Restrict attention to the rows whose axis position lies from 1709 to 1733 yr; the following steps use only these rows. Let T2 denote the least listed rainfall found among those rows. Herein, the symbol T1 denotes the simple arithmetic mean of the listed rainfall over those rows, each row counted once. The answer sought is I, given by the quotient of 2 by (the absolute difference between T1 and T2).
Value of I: 8.7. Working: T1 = 8.47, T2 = 8.24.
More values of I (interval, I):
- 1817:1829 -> 35.3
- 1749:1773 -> 3.4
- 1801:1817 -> 11.6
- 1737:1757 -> 4.8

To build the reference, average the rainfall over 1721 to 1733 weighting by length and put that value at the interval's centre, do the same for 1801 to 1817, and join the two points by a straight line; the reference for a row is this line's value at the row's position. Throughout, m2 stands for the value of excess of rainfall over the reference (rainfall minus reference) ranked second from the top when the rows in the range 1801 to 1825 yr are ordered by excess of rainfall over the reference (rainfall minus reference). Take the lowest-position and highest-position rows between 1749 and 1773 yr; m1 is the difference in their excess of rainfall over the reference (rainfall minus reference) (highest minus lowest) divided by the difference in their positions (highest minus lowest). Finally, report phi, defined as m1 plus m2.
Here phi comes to 0.3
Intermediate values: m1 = 0.029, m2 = 0.23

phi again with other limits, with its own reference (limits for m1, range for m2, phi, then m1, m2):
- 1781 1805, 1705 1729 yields 0.4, -0.014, 0.40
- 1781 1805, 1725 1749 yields 0.6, -0.014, 0.57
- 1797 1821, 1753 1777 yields 0.6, -0.003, 0.65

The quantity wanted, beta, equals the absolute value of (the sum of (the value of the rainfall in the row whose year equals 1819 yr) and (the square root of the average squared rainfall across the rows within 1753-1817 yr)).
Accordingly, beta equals 17.7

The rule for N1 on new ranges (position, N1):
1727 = 0.921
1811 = 0.924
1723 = 0.921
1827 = 0.949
